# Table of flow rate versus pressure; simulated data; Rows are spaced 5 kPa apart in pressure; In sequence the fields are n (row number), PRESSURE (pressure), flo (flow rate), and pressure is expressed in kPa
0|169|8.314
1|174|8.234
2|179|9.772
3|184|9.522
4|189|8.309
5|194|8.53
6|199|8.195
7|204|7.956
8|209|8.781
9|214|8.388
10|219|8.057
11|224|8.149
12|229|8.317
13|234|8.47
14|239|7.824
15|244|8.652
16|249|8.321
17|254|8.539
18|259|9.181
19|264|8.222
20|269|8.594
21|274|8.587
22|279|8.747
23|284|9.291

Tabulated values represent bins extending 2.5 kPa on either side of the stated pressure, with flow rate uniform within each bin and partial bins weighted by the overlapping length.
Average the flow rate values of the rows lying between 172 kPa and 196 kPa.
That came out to 8.9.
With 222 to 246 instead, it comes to 8.3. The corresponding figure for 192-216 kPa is 8.4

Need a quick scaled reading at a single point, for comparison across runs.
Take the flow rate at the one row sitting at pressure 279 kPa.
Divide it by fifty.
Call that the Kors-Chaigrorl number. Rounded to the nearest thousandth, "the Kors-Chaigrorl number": 0.175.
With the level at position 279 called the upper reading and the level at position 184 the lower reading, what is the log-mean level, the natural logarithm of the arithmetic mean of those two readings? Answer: 2.21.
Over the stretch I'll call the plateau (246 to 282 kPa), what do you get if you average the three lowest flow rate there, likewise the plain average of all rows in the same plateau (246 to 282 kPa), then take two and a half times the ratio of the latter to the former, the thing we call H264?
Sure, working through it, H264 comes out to 2.57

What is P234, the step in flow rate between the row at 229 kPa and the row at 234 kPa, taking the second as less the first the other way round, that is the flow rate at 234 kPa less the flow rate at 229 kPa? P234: 0.15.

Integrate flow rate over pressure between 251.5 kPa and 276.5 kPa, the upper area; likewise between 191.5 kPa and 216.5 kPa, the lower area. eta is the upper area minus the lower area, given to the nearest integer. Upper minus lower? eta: 6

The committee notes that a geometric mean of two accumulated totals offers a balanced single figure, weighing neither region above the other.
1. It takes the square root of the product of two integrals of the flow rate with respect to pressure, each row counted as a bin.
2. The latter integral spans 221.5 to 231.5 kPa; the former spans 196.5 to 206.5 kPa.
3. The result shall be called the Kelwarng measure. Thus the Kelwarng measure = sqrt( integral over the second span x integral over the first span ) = 81.5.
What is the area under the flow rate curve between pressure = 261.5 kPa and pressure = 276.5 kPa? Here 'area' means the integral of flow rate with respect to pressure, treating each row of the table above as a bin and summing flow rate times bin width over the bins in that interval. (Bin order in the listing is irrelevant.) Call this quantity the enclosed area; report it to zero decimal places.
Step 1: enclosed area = 127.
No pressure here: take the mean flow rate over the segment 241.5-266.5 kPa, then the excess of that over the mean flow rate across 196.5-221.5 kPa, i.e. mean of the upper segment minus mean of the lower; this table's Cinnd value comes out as 0.31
